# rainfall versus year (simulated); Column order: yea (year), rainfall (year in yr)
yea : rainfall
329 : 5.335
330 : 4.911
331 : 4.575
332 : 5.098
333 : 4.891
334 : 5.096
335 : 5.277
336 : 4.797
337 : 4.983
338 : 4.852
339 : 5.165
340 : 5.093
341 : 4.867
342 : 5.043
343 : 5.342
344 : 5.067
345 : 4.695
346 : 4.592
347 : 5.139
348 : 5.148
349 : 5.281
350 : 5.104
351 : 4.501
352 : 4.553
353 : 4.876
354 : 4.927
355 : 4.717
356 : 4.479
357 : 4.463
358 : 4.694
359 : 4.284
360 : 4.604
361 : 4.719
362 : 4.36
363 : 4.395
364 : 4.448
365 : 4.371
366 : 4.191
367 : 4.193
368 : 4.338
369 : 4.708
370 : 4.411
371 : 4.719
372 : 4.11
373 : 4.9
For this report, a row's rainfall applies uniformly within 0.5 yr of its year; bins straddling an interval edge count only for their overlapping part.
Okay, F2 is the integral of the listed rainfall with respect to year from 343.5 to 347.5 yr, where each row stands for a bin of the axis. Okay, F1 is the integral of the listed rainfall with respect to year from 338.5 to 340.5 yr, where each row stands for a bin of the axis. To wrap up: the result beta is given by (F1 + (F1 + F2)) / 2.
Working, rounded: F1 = 10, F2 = 19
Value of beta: 20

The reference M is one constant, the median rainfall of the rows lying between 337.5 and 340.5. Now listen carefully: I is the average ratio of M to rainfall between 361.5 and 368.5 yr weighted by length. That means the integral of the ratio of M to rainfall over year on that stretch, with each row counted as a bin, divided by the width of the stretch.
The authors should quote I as 1.18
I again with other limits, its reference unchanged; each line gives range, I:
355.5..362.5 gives 1.13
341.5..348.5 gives 1.02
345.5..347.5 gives 1.05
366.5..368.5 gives 1.19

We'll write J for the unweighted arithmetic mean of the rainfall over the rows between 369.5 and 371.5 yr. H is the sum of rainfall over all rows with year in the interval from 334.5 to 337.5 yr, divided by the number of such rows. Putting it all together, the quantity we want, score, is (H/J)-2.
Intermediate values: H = 5.02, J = 4.6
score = -0.90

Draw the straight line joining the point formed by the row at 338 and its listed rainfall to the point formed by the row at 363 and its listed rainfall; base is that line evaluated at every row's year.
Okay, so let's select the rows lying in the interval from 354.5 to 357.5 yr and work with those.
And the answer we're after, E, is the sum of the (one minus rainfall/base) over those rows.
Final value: -0.02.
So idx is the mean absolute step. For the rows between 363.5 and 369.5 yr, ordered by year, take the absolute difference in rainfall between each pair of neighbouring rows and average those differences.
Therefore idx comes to 0.155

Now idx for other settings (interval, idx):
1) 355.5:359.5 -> 0.219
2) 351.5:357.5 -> 0.168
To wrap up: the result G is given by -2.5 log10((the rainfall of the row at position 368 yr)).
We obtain -1.59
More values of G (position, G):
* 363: -1.61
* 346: -1.66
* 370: -1.61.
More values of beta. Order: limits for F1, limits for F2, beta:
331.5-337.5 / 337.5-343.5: 45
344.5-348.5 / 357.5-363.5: 33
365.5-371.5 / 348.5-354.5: 41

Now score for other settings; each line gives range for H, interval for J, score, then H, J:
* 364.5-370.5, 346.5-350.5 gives -1.15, 4.37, 5.2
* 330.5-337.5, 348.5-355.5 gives -0.98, 4.96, 4.9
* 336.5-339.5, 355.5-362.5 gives -0.89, 5.00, 4.5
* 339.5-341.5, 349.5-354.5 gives -0.96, 4.98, 4.8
